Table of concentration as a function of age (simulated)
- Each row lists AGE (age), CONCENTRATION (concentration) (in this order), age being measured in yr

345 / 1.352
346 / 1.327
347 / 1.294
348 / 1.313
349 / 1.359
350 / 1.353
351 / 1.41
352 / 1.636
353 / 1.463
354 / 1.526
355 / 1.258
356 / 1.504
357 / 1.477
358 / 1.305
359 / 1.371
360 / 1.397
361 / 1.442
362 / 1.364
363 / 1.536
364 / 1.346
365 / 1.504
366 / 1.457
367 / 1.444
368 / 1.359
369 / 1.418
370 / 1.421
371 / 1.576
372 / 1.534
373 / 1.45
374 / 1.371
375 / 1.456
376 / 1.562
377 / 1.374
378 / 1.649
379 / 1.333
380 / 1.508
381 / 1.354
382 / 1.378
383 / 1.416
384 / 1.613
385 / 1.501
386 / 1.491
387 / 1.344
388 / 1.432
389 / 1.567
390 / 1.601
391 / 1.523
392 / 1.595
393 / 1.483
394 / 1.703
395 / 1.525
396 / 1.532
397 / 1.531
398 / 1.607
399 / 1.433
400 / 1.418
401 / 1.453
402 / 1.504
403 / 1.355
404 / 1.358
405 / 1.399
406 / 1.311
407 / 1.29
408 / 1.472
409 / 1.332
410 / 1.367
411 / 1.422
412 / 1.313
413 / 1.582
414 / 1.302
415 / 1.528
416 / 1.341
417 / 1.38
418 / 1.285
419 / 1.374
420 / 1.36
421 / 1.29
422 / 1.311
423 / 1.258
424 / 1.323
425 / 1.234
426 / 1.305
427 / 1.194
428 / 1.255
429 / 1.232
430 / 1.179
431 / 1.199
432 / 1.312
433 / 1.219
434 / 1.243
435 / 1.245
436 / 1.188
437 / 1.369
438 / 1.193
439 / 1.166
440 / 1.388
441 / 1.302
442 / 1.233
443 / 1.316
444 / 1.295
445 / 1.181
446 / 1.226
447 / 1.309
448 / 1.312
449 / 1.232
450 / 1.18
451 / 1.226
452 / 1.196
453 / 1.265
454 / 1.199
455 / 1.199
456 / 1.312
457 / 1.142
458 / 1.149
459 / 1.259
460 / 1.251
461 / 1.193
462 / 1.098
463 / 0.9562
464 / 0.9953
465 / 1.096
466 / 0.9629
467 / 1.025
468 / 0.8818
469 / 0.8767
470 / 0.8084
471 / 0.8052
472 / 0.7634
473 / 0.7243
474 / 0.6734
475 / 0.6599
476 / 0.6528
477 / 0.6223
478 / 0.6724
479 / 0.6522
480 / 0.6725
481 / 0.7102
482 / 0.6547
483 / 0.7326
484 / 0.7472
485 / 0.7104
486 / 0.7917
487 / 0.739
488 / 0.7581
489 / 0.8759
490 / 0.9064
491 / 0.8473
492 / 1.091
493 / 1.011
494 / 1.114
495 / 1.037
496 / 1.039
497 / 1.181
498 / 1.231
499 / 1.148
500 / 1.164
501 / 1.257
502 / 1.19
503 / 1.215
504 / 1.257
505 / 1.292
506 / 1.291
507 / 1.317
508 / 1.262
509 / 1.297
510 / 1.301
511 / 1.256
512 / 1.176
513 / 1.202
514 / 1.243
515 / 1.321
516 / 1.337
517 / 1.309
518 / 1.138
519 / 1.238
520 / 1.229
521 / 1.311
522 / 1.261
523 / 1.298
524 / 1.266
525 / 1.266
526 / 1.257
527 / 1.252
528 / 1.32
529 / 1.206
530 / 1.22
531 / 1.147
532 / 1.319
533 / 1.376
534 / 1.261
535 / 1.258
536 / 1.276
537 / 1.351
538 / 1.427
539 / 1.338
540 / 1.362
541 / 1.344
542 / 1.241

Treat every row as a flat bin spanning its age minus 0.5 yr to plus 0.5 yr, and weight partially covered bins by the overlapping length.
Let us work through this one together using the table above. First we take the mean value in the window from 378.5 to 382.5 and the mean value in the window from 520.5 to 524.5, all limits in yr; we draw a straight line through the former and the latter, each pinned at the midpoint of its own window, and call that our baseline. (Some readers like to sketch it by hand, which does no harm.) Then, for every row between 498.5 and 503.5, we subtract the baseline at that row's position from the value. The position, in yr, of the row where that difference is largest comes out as 501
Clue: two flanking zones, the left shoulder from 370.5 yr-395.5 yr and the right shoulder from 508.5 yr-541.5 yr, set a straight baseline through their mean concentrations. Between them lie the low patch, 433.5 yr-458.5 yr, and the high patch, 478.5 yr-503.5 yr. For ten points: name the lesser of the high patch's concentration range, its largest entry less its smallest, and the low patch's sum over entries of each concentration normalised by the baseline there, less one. -2.8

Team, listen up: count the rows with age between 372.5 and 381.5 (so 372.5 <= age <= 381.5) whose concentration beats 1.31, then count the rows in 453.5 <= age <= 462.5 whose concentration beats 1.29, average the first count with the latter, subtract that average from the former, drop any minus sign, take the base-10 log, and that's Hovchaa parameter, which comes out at 0.60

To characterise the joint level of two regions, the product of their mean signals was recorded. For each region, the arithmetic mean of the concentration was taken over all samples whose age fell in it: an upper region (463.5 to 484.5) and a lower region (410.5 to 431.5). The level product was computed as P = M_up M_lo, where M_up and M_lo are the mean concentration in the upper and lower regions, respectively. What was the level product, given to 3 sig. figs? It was 1.03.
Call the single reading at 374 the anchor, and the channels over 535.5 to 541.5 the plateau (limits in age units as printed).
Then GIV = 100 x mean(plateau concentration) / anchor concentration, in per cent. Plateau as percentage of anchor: 98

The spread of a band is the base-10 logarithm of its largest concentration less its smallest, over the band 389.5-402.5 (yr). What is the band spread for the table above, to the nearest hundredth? -0.55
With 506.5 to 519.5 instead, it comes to -0.70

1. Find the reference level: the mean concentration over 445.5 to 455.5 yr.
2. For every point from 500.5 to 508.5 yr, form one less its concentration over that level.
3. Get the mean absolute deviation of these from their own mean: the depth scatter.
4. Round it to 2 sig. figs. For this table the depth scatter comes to 0.025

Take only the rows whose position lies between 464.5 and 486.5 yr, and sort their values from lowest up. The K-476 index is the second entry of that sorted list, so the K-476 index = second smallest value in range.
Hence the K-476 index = 0.6522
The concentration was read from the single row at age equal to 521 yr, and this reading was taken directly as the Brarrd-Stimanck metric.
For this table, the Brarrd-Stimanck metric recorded 1.311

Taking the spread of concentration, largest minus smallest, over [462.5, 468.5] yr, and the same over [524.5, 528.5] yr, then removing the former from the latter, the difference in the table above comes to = -0.15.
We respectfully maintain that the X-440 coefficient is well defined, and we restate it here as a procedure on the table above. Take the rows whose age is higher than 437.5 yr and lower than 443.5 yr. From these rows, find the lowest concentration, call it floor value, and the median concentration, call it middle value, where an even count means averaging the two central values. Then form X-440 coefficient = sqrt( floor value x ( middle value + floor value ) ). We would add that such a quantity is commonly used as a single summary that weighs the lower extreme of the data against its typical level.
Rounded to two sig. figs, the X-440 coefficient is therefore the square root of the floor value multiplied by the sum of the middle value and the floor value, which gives 1.7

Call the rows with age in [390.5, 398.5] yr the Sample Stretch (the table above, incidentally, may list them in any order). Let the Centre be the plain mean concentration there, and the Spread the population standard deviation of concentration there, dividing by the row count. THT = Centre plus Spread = 1.6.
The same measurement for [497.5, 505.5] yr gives 1.3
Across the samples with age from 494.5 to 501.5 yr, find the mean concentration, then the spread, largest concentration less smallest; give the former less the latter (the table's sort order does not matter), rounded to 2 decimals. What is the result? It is 0.93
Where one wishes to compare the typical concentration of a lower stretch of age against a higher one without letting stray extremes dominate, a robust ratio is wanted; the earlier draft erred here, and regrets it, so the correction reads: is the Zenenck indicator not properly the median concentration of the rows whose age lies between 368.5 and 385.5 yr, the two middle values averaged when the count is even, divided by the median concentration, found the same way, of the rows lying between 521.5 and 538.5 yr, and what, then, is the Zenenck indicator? 1.15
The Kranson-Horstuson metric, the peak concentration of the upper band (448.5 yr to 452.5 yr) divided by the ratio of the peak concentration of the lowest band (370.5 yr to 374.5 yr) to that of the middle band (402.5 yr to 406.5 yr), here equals 1.09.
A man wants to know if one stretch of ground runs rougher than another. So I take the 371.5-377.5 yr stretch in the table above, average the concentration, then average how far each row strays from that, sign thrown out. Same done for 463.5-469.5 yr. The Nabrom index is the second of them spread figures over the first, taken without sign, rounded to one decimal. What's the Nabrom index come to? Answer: 1.1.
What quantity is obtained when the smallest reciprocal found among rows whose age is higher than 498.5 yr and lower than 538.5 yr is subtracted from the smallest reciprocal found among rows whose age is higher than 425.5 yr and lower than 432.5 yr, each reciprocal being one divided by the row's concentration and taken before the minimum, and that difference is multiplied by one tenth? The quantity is 0.006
